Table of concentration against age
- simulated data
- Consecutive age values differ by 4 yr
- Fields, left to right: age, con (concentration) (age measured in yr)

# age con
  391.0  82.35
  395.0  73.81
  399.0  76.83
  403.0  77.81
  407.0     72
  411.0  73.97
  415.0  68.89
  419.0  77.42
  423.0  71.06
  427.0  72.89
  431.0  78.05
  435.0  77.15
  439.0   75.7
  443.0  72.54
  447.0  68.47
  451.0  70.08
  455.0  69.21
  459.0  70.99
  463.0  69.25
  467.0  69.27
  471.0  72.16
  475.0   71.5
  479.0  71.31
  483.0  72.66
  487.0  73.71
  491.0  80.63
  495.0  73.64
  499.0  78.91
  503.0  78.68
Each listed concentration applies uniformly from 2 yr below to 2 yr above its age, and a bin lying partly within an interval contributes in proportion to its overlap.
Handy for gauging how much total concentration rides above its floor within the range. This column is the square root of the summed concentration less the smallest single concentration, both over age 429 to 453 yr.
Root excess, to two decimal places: 19.33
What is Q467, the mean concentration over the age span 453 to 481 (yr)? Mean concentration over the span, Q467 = 70.5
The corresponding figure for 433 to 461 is 72.0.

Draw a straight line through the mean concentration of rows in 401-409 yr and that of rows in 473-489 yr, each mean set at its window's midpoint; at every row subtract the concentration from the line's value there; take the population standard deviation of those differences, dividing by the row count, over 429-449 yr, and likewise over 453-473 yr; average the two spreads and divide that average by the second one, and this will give 1.8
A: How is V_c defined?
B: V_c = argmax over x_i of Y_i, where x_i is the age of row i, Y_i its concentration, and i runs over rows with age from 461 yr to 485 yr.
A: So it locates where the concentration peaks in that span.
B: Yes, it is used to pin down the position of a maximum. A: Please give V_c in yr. 483.0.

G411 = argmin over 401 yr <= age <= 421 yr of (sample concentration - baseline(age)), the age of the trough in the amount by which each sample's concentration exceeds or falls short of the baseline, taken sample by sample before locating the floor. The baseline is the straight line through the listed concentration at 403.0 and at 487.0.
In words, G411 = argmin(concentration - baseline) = 415.0 yr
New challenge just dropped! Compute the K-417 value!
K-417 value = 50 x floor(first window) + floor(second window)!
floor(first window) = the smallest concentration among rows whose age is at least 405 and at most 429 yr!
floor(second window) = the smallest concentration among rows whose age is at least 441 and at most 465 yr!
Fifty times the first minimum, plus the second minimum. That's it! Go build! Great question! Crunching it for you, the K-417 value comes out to 3513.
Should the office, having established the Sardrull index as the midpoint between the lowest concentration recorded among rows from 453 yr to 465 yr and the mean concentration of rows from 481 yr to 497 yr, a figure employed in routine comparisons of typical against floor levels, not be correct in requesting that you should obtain 72.2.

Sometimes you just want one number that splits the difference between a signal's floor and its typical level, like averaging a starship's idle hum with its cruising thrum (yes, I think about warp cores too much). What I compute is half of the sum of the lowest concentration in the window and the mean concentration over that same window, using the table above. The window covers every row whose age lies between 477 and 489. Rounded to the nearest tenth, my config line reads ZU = 71.9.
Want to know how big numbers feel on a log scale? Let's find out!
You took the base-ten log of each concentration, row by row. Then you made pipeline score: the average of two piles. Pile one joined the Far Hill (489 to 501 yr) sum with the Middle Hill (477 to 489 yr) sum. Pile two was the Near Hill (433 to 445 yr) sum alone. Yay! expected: 8.44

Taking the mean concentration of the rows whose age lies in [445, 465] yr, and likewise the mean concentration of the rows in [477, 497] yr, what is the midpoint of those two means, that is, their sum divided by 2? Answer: 72.0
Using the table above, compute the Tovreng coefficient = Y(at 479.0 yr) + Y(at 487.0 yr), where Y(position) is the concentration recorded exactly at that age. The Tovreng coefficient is 145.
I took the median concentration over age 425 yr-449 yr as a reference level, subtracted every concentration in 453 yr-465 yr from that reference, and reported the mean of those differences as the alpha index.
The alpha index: 4.5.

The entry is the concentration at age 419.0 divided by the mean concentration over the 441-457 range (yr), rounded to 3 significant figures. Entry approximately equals 1.10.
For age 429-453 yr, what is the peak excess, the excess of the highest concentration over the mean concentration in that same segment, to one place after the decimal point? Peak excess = 4.4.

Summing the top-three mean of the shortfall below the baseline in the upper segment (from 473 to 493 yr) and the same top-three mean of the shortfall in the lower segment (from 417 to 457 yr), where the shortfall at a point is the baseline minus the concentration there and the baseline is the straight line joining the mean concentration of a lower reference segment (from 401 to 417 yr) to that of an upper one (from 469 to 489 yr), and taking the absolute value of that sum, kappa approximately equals 3.8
